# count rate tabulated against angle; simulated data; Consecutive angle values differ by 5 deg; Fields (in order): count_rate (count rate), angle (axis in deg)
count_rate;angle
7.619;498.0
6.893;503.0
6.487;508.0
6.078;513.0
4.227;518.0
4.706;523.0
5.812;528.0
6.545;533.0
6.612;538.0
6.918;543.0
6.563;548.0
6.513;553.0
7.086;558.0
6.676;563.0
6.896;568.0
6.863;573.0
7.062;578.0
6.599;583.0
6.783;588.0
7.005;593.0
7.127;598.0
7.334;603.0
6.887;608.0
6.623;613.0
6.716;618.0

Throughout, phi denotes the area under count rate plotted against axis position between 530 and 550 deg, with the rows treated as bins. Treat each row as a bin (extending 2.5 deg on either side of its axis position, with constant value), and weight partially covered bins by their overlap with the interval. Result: 133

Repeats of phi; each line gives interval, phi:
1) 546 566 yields 134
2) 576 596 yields 137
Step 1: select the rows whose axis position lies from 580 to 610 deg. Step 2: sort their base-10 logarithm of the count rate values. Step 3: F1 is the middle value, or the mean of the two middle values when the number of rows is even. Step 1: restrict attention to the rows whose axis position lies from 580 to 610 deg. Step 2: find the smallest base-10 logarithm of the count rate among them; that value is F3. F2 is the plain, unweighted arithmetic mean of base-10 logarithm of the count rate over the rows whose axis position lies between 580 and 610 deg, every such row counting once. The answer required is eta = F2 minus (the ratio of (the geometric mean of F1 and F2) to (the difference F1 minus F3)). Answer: -37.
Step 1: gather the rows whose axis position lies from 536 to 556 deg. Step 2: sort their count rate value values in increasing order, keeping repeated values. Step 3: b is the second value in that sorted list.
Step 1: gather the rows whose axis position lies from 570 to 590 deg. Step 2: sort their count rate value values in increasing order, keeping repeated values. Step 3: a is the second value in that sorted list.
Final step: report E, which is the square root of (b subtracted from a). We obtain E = 0.47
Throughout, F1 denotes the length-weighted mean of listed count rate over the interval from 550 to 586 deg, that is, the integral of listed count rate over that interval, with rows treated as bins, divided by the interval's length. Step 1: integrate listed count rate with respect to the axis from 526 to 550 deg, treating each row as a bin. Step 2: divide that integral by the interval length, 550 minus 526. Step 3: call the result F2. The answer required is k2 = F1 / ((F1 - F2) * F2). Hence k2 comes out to 3.4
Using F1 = 6.8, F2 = 6.5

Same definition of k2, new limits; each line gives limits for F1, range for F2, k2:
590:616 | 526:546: 2.2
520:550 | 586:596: -1.2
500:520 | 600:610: -0.8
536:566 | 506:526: 0.9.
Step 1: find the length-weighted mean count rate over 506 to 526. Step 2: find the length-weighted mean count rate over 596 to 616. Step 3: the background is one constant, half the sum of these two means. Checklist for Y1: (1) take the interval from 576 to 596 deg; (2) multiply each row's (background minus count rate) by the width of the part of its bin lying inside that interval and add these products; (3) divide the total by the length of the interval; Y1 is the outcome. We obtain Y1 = -0.69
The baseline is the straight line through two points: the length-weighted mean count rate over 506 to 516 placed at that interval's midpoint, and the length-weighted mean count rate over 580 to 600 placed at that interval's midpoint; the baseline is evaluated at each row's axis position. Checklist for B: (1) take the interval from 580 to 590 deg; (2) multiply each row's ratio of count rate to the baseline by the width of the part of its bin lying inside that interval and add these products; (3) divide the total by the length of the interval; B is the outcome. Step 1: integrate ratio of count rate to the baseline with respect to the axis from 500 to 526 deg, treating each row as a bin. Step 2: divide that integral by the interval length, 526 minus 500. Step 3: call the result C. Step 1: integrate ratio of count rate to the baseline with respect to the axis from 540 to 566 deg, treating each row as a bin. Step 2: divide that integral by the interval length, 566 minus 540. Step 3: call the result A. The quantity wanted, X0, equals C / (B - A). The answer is -18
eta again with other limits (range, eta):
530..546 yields -185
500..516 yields -28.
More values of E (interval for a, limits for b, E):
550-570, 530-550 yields 0.34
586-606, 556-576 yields 0.38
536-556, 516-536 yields 1.36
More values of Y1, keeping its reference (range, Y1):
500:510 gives -0.58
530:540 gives -0.37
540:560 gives -0.59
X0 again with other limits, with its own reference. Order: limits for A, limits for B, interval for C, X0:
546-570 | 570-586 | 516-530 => -60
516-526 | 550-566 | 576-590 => 3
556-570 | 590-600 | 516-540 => -48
